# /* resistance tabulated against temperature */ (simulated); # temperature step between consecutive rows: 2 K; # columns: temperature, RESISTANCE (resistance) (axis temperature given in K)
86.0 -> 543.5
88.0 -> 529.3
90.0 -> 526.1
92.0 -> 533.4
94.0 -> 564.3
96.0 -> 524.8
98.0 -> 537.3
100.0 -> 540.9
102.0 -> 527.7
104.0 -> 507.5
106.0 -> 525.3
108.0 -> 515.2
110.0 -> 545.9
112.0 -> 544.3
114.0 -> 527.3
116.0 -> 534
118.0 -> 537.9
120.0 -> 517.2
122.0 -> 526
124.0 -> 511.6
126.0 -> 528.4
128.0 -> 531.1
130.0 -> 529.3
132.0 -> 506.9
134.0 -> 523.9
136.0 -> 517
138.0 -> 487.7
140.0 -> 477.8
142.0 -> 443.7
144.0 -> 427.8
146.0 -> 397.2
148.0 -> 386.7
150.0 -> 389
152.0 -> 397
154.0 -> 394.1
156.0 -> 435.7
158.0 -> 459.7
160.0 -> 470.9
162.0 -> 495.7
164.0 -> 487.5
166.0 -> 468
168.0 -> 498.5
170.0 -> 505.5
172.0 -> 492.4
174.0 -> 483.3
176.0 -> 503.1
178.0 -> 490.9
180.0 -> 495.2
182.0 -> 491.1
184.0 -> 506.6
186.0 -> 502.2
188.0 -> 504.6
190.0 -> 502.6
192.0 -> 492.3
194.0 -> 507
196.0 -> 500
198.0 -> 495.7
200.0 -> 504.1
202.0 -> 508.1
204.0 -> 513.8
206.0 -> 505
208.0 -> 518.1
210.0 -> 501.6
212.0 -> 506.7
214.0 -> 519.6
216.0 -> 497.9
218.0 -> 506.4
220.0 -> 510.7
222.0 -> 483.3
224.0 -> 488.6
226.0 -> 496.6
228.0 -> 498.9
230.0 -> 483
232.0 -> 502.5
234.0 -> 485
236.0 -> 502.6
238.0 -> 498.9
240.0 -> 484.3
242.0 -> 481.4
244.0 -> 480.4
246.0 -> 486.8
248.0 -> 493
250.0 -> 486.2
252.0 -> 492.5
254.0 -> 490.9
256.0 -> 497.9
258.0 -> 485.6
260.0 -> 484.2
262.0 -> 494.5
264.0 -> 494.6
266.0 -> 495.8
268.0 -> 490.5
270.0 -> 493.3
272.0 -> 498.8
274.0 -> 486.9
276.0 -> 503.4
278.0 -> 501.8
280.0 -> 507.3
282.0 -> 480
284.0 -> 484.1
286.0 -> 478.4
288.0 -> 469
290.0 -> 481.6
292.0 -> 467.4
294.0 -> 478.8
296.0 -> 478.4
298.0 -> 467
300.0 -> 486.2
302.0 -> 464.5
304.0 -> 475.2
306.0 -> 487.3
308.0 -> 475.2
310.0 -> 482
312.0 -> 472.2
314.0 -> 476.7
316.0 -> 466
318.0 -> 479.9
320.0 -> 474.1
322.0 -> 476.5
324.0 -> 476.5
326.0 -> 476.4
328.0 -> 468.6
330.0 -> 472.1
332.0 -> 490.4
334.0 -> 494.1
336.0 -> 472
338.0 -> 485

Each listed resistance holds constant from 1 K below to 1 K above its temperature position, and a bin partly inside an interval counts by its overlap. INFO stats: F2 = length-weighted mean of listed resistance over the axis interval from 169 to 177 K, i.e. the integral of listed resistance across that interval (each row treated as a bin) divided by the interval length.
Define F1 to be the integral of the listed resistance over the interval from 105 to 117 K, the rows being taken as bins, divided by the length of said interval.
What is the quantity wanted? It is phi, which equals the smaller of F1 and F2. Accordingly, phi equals 496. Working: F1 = 532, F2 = 496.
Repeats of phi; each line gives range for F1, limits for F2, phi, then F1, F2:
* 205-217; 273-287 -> 492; 508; 492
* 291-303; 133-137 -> 474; 474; 520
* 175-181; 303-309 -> 479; 496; 479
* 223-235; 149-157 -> 404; 492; 404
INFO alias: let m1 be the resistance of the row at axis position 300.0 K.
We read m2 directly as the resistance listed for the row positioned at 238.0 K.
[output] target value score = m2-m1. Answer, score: 13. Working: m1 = 486.2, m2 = 498.9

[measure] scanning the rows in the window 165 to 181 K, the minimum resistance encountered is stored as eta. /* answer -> 468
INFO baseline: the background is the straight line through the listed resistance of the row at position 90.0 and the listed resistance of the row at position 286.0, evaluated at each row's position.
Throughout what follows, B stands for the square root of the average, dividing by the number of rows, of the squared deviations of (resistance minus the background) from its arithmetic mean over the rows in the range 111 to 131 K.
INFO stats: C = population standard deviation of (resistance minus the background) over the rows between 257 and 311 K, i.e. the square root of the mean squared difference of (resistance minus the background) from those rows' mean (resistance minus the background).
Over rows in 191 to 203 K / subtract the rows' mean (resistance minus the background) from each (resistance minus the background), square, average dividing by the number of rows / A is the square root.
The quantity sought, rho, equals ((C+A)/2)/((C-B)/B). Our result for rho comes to 63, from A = 6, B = 8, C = 10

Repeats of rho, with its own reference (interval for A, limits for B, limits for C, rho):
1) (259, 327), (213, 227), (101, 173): 9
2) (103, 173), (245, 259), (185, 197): 870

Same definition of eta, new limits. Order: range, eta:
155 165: 435.7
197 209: 495.7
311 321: 466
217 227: 483.3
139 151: 386.7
